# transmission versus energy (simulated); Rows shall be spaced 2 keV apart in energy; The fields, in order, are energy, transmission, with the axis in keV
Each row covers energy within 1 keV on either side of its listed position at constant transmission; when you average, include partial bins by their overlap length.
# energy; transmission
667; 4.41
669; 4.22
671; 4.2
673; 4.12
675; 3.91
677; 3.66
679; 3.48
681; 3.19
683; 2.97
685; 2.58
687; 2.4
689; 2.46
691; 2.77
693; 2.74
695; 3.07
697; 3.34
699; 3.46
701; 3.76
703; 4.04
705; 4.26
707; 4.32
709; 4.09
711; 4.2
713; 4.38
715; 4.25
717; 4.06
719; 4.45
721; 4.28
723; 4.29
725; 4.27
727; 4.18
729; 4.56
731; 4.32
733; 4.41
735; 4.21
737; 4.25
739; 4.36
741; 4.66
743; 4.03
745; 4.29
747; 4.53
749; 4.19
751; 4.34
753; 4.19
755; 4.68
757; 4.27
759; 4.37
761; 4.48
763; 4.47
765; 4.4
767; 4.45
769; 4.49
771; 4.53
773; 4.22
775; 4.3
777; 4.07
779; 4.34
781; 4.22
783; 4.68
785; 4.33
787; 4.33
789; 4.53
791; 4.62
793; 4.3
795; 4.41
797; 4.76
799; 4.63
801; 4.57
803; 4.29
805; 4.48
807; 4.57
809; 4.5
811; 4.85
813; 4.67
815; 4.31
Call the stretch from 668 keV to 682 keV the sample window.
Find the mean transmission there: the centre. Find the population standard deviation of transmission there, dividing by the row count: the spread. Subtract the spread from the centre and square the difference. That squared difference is 12.0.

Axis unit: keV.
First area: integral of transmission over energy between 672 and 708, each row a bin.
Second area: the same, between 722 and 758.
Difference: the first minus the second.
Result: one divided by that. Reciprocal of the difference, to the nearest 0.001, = -0.029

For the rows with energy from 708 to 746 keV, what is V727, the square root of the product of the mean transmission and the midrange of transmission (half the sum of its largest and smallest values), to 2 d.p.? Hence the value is 4.32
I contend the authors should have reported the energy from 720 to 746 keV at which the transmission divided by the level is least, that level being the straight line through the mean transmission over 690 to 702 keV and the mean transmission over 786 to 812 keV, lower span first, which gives 743 keV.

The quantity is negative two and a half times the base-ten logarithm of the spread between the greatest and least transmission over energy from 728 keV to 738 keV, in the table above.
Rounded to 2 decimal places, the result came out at 1.14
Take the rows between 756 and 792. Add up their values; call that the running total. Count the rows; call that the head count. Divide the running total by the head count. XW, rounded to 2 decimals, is 4.39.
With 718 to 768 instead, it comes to 4.36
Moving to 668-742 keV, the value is 3.84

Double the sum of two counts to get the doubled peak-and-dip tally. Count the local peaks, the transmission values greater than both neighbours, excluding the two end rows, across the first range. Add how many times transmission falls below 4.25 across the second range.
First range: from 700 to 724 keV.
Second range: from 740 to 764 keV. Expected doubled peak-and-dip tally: 12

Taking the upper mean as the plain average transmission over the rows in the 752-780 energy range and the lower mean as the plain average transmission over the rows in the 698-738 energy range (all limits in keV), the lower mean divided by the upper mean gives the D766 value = 0.96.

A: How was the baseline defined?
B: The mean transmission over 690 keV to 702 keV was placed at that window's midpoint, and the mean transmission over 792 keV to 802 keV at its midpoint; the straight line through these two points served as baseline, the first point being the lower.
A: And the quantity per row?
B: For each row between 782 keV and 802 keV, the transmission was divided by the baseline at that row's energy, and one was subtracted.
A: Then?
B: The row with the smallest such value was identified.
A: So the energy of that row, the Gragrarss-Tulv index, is 793 keV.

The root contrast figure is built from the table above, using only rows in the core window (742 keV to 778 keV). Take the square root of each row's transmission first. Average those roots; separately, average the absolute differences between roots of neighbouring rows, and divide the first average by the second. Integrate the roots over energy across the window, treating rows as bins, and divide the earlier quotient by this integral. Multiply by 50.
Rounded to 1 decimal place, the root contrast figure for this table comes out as 32.0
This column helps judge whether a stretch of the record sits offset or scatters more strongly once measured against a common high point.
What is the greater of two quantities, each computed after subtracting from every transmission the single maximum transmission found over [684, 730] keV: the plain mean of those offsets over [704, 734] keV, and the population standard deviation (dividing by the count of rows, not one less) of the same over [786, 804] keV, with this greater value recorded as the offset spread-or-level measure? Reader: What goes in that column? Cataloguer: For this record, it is 0.158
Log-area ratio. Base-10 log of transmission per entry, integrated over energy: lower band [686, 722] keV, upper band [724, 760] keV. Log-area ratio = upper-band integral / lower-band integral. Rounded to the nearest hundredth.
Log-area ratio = 1.14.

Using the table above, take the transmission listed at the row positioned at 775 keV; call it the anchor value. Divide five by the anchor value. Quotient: 1.16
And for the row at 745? 1.17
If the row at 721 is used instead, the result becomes 1.17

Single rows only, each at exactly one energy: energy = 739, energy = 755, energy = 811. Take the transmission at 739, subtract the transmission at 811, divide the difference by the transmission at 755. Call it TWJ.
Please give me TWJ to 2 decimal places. -0.10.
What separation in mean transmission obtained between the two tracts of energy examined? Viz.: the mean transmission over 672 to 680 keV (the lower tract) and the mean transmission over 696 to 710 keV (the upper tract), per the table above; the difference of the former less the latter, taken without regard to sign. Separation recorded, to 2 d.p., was 0.10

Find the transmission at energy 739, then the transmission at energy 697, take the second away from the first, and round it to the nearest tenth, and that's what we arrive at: 1.0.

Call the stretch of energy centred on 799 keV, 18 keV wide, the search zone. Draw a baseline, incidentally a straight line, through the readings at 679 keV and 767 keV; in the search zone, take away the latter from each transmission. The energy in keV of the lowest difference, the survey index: 803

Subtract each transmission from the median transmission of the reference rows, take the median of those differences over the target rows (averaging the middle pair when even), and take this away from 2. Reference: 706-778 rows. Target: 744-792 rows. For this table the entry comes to 2.0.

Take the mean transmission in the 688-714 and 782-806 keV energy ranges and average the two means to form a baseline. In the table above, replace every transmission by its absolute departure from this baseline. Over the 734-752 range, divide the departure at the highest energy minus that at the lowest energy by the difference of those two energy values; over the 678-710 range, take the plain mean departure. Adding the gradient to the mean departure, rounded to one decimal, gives 0.8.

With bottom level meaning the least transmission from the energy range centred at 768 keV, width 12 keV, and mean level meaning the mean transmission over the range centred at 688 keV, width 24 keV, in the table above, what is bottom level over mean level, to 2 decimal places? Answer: 1.40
